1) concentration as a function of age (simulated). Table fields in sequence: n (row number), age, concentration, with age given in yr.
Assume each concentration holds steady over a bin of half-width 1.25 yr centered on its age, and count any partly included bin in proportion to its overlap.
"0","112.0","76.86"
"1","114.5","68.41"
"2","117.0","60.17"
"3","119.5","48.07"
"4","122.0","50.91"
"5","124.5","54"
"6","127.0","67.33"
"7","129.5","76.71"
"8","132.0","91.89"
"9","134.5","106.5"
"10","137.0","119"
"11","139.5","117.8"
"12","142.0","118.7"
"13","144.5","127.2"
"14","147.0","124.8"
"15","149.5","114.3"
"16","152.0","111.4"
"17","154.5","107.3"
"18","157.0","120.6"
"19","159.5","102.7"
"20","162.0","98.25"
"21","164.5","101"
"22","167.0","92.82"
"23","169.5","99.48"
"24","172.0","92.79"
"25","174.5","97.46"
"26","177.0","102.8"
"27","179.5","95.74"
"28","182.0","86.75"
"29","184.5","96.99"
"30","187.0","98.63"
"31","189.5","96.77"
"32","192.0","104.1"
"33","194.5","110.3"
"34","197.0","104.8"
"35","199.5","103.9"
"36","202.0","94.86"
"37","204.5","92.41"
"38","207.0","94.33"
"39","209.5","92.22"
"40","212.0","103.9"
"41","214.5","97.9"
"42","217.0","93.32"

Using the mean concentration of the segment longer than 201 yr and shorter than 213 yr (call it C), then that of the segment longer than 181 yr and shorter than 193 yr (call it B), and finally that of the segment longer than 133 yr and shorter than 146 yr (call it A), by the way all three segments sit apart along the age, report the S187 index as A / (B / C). 116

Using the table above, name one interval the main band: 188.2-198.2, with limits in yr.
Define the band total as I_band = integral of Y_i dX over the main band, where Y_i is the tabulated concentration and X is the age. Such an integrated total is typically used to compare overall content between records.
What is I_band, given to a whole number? 1040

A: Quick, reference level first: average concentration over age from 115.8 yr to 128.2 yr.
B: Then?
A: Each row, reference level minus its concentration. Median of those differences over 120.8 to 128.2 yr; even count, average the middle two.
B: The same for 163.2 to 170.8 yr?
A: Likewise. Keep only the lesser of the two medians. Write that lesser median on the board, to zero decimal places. -43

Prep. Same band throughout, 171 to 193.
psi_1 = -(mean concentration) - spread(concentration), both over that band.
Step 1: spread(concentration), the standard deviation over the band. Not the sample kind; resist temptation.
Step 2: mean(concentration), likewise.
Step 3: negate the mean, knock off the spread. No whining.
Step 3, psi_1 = -102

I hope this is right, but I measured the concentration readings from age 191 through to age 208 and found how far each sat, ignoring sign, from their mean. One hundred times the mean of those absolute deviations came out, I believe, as 583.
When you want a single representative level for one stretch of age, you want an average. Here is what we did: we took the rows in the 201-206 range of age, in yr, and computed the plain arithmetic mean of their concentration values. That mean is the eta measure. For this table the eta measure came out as 94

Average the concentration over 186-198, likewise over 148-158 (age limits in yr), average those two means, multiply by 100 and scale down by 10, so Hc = 1082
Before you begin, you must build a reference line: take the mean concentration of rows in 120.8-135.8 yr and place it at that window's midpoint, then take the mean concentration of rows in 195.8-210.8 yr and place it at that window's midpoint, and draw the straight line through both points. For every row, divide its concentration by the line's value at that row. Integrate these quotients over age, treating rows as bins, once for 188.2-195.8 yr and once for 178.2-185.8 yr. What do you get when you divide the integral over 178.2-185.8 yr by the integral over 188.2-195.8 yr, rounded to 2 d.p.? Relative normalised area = 0.93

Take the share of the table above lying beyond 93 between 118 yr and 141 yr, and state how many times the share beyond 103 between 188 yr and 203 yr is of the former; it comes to 2.0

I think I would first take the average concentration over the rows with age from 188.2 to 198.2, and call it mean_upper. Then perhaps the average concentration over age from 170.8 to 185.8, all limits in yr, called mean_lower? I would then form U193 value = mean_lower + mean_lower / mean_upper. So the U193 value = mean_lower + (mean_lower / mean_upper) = 96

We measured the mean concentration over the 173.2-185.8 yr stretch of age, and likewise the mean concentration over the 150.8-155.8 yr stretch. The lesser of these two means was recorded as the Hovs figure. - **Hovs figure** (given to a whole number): 96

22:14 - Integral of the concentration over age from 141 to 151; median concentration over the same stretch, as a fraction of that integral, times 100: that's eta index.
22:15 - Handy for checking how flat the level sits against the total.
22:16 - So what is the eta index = 10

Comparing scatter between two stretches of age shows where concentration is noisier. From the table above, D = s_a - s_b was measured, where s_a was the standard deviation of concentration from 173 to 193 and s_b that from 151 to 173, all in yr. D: -4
